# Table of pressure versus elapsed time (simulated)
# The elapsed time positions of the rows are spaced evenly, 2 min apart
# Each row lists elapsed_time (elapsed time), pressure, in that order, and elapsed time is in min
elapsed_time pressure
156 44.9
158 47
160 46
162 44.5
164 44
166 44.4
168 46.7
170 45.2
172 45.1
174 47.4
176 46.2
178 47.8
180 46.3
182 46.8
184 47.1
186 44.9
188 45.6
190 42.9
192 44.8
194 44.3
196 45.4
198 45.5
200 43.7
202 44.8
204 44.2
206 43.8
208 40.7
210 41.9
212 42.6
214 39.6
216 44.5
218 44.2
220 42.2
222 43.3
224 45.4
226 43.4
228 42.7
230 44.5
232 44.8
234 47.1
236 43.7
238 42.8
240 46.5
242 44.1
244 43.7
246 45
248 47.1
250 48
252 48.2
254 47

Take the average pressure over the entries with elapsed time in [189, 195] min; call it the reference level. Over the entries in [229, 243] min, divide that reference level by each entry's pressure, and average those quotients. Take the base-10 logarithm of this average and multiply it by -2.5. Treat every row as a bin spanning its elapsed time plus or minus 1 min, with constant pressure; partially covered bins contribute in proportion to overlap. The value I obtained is 0.018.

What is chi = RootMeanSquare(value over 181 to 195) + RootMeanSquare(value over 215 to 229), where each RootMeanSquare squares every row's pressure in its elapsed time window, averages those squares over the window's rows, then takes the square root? 88.9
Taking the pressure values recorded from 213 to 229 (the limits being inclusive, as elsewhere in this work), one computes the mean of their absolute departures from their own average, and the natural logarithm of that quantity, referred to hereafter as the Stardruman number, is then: 0.22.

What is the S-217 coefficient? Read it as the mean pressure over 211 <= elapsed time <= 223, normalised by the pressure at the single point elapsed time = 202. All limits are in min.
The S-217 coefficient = 0.95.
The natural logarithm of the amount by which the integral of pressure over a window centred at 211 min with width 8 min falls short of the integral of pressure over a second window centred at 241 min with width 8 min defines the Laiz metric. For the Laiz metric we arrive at 3.2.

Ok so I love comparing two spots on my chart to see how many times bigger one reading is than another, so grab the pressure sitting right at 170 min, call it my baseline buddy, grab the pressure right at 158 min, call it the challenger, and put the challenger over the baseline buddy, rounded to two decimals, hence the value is 1.04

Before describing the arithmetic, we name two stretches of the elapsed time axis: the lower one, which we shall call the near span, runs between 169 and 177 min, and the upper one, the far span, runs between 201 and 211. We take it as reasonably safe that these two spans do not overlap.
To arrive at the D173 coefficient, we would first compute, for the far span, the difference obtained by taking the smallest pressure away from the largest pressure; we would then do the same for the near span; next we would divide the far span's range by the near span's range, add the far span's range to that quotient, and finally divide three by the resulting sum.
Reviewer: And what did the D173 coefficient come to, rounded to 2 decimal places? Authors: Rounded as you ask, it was 0.51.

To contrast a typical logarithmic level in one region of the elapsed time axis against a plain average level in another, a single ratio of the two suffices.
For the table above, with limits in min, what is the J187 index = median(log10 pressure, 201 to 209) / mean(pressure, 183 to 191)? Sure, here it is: 0.0364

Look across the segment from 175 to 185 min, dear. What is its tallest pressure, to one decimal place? 47.8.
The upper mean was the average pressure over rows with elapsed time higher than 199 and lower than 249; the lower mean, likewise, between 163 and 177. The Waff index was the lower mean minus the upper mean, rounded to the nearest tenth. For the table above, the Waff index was 1.7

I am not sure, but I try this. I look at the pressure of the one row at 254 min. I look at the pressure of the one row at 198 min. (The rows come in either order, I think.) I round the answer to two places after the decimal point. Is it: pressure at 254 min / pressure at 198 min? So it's 1.03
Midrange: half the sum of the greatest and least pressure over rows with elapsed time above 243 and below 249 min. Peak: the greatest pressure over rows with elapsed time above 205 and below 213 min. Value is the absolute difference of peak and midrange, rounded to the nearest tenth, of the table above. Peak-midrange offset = 1.6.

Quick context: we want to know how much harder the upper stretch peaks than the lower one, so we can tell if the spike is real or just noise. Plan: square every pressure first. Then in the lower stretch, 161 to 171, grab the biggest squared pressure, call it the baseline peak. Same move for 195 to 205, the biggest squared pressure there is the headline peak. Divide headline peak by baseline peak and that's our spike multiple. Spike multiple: 0.95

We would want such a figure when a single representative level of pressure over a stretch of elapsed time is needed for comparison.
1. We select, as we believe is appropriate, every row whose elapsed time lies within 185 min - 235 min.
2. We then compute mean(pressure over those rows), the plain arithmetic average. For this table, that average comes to 43.9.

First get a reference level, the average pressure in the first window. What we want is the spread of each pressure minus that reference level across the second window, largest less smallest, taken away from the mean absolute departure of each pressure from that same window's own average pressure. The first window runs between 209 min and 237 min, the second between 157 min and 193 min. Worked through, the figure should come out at -3.8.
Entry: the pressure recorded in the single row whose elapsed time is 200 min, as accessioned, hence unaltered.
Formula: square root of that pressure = 6.61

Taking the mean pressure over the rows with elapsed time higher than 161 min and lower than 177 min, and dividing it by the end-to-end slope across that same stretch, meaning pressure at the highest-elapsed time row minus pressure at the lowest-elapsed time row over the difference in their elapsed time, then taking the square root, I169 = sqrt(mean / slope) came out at 19.3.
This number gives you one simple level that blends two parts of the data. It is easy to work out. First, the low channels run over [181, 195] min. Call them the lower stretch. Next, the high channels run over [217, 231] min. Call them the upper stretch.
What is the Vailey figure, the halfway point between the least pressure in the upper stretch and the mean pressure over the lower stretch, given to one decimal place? 43.7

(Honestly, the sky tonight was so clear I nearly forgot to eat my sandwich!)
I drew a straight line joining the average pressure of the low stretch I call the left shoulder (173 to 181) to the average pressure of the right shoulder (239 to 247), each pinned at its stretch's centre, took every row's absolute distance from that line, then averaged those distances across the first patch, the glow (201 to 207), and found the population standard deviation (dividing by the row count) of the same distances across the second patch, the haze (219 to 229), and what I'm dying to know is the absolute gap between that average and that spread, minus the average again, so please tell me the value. -1.11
